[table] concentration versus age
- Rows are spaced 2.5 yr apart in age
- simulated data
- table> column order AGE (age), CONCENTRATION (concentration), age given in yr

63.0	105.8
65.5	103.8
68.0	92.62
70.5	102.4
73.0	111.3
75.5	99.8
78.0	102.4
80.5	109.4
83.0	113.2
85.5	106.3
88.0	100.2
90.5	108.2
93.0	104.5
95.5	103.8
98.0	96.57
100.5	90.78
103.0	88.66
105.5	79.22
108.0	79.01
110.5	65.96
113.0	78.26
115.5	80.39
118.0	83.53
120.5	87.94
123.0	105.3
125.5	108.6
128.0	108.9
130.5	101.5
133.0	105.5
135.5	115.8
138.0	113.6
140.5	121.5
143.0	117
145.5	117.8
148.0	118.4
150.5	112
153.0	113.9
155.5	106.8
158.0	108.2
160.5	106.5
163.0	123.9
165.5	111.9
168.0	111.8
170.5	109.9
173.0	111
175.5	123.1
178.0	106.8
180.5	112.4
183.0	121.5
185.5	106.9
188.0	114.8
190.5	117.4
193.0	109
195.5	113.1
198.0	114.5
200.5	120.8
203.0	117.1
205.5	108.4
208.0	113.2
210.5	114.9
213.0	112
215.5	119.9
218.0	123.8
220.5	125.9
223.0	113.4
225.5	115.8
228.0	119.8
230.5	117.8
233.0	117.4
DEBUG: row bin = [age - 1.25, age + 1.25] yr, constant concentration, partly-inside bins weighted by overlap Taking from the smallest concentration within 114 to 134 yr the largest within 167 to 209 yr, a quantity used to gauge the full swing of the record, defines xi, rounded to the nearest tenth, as -42.7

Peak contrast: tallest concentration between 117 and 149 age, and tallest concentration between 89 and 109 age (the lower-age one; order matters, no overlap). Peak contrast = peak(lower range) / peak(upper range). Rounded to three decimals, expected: 0.891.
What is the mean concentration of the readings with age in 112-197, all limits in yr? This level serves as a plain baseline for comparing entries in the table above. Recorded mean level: 109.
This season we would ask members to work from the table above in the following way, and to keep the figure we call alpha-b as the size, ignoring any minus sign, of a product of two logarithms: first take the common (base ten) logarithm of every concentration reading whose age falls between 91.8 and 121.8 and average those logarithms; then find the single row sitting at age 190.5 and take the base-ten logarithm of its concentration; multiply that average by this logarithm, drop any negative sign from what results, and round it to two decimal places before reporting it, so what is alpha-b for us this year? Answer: 4.00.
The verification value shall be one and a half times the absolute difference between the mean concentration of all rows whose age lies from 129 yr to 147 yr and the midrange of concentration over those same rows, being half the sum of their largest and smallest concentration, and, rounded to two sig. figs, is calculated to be 2.6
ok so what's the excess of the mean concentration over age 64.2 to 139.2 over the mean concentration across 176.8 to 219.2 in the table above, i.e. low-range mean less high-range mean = -16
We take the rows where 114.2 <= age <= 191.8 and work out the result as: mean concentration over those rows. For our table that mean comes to 110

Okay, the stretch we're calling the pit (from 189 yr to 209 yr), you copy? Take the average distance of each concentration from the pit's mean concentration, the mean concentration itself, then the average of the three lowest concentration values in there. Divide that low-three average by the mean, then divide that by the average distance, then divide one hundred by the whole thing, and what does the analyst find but 338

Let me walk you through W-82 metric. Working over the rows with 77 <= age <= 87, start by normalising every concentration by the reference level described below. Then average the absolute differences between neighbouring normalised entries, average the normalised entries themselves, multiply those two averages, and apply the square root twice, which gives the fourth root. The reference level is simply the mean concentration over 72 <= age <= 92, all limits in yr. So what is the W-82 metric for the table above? 0.487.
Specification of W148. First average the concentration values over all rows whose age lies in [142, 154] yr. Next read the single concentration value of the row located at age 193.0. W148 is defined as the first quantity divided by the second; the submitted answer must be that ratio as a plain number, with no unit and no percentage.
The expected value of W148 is 1.06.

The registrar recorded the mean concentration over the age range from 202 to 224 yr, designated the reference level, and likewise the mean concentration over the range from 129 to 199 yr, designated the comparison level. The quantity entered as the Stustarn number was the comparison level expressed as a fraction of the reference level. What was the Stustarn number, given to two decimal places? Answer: 0.97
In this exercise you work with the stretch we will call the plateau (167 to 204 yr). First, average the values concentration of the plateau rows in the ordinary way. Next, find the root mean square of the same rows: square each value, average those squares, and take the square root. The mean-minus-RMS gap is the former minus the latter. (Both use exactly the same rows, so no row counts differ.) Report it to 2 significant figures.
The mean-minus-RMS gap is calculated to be -0.11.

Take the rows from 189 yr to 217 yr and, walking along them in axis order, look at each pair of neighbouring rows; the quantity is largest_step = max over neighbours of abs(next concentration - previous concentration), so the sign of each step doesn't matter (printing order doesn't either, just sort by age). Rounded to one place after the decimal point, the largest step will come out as 8.7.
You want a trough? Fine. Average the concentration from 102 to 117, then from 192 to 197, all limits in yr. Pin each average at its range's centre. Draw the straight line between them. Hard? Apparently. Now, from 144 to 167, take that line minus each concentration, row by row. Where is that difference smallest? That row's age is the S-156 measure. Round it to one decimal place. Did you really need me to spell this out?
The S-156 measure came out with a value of 145.5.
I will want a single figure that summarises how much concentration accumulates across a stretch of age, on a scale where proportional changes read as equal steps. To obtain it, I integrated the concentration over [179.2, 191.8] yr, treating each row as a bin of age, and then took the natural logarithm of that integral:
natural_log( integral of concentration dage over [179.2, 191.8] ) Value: 7.27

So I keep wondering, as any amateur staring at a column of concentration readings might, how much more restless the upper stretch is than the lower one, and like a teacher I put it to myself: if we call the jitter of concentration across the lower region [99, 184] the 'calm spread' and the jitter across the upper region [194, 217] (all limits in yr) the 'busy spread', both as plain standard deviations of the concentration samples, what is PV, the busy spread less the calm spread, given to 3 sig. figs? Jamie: -11.4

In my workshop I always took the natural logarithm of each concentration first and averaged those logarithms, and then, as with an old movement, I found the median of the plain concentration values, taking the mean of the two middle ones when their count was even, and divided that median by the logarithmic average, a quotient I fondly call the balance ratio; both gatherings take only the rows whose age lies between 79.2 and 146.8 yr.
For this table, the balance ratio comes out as 22.8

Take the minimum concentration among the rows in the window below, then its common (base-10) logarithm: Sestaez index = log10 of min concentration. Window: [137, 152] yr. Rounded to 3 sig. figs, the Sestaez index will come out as 2.05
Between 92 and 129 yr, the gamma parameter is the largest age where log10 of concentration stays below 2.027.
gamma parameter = 123.0 yr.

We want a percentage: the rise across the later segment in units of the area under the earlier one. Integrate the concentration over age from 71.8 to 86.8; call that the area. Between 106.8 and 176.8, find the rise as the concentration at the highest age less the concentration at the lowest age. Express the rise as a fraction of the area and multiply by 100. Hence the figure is 2.7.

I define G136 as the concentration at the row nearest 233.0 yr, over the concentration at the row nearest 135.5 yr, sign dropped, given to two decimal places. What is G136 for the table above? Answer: 1.01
